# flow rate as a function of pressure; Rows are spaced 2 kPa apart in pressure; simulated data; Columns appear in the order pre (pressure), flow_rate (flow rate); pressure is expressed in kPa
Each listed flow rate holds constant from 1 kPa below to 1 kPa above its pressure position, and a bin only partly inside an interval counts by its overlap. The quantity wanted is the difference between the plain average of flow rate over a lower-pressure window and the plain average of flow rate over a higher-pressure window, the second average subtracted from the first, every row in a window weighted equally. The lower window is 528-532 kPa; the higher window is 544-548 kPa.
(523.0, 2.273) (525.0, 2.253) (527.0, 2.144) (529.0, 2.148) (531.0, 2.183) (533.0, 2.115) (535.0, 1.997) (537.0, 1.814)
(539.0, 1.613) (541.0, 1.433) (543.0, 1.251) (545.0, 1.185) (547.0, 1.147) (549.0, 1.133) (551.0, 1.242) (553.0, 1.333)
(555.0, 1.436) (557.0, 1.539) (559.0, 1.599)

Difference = 1.0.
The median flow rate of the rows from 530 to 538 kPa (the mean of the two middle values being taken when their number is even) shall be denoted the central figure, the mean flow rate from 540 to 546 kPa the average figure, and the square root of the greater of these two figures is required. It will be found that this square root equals 1.43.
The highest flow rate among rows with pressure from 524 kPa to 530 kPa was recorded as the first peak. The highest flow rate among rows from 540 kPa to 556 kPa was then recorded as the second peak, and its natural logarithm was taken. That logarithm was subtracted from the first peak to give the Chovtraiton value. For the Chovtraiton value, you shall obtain 1.89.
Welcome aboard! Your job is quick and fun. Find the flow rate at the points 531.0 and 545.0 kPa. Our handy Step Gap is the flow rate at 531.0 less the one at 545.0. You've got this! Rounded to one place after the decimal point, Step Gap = 1.0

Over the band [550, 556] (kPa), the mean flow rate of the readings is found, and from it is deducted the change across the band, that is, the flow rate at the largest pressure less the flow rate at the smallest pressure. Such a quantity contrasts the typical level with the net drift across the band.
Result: 1.14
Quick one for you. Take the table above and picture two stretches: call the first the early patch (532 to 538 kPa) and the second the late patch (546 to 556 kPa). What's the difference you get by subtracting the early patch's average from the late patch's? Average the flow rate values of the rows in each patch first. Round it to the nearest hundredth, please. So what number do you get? -0.72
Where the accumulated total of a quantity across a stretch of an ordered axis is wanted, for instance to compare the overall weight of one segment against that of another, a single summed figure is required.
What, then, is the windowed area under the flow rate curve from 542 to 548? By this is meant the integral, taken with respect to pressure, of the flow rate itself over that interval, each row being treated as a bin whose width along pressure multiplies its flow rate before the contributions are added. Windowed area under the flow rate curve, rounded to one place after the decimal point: 7.2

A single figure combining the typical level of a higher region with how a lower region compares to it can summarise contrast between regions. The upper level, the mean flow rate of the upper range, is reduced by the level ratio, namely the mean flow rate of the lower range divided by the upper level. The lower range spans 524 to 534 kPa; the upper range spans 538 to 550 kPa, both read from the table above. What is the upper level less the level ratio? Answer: -0.4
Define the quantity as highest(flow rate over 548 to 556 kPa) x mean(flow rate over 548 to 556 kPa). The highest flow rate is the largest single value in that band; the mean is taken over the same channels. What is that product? 1.8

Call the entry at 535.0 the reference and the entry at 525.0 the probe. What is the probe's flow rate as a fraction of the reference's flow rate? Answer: 1.1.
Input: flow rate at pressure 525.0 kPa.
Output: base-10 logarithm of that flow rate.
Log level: 0.35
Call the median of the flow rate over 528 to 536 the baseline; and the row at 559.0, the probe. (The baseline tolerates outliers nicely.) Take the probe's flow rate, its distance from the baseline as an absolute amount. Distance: 0.53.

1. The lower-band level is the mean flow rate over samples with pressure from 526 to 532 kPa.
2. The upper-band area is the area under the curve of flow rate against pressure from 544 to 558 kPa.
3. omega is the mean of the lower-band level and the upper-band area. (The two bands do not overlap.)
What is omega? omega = 10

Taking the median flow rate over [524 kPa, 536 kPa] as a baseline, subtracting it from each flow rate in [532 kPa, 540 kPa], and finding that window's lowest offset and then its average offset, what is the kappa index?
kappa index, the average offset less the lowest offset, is 0.27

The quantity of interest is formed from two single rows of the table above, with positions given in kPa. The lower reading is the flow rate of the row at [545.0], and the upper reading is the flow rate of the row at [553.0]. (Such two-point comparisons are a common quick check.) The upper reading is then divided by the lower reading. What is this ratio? 1.12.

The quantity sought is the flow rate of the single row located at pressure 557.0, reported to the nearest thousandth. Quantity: 1.539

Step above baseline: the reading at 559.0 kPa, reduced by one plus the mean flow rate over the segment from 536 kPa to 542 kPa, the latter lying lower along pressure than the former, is -1.0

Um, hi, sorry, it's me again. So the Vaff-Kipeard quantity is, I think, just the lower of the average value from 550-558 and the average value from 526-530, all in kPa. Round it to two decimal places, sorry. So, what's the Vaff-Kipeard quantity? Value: 1.39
